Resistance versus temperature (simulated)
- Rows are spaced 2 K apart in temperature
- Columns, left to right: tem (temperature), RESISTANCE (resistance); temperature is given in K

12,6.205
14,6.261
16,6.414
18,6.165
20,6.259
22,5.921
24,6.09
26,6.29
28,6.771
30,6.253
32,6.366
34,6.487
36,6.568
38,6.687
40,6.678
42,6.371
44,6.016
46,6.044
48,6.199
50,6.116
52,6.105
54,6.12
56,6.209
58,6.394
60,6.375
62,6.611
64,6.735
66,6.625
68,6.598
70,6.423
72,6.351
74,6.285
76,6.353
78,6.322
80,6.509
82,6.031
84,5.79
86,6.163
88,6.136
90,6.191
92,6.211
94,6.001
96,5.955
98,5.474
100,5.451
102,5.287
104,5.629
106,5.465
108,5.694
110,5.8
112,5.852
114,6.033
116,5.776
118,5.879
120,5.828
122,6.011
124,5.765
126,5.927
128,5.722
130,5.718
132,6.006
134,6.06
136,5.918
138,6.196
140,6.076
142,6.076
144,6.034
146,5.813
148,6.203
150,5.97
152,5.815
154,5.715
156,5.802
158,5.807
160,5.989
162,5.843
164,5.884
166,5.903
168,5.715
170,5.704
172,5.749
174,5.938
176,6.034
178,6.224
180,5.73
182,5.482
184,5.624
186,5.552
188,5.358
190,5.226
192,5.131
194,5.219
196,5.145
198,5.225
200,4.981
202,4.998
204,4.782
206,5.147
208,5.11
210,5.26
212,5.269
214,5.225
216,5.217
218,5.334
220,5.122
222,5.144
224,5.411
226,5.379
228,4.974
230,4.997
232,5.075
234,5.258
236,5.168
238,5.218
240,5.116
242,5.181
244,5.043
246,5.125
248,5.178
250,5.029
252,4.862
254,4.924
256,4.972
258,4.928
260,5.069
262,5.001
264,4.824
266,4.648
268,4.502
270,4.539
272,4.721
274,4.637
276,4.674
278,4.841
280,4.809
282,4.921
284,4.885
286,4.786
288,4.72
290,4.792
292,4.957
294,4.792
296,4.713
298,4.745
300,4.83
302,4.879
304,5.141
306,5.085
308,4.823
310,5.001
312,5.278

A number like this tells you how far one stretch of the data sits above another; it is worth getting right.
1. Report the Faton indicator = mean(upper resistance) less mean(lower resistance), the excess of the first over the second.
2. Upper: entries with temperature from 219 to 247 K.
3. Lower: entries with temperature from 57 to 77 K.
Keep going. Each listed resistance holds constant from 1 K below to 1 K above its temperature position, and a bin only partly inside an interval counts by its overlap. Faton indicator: -1.3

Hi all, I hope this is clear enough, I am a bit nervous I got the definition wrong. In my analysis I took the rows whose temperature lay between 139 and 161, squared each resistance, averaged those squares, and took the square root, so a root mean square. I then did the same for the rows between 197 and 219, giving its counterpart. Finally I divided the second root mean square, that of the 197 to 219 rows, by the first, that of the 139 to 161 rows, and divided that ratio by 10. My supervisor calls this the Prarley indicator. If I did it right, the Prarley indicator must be 0.087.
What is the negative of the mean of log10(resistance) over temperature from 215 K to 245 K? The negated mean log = -0.71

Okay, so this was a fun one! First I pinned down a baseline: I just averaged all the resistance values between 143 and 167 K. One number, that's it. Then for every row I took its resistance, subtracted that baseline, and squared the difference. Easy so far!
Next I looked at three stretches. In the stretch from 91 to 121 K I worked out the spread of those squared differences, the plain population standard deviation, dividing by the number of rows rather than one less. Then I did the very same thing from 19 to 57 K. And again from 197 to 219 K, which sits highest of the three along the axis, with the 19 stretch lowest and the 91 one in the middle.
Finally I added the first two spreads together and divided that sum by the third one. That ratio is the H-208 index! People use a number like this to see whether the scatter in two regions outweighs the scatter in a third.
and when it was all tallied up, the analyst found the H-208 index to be 1.3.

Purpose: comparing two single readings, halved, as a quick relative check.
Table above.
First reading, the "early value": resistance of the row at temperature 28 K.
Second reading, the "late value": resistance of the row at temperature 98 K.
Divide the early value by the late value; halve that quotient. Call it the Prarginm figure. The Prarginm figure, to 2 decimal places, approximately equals 0.62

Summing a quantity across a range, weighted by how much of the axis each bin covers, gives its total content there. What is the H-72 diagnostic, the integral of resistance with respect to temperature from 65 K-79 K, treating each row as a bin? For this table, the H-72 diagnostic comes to 90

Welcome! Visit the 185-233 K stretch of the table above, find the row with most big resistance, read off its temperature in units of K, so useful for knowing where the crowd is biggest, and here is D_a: 186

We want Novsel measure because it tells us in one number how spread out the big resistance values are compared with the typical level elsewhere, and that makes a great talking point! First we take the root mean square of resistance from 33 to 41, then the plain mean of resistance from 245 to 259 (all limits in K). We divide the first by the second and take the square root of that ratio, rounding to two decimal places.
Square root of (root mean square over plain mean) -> 1.15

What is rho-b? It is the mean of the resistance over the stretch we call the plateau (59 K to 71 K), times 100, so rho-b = 656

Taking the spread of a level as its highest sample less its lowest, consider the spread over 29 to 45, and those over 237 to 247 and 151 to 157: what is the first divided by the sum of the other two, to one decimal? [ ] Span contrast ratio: 2.4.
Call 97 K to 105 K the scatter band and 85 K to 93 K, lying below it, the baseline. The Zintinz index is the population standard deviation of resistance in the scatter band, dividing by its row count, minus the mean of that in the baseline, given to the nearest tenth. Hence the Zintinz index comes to -6.1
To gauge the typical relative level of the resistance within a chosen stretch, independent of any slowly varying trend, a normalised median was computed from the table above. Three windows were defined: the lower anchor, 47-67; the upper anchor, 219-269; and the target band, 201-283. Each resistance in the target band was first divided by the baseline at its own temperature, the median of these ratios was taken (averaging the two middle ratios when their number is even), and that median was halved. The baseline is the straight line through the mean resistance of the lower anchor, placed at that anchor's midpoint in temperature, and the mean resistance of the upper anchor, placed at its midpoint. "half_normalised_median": 0.498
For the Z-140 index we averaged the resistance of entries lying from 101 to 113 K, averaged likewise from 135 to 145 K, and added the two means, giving 11.7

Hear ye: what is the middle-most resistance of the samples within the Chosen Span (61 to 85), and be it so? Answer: 6.4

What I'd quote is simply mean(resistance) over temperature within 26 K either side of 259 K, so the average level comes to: 4.93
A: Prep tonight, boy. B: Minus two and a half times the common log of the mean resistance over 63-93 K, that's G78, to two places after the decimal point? -2.00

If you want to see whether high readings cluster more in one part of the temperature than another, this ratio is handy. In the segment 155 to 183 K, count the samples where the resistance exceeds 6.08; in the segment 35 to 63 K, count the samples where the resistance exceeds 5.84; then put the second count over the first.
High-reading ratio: 14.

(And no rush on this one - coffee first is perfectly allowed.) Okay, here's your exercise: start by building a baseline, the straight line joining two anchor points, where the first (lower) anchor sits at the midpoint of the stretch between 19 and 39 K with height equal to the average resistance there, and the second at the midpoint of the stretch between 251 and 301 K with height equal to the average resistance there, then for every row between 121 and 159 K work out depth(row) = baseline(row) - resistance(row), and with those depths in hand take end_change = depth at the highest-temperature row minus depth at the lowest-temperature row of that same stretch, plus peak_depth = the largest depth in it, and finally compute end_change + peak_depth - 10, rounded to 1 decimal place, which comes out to -10.0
